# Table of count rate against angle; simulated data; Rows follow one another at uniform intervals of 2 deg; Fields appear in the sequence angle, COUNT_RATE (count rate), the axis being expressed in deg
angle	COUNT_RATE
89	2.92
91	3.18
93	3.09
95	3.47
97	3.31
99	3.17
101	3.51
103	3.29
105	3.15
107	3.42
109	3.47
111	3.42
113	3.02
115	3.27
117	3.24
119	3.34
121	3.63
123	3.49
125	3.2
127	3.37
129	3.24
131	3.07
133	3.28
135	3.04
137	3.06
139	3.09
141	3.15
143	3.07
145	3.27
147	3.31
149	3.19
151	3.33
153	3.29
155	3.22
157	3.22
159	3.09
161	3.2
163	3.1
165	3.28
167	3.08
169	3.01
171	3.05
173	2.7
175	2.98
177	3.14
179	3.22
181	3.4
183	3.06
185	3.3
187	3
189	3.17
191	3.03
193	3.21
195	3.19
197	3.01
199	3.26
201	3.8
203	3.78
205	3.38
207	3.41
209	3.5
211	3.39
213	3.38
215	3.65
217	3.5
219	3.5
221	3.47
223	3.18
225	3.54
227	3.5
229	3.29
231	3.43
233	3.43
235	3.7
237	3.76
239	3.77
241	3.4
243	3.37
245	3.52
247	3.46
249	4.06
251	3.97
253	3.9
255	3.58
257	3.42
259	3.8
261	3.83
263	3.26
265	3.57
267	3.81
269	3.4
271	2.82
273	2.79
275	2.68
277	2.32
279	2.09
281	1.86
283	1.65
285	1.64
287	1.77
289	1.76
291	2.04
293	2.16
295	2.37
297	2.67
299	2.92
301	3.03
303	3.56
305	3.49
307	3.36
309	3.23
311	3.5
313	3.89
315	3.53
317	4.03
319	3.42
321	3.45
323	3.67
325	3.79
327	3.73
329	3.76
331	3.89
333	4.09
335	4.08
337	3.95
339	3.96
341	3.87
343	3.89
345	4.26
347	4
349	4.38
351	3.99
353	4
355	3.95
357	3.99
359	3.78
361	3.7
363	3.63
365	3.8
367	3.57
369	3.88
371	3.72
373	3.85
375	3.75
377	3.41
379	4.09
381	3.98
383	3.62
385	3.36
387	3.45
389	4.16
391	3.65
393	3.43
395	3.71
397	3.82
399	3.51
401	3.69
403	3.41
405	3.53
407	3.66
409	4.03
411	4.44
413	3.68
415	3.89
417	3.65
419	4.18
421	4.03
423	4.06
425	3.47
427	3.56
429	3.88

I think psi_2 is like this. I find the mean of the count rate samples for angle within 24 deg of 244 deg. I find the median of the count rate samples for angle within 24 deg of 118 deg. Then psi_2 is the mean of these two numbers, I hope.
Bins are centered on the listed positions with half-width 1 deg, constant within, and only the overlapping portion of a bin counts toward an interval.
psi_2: 3.43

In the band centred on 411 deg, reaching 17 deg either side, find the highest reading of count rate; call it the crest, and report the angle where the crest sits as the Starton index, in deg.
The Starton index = 411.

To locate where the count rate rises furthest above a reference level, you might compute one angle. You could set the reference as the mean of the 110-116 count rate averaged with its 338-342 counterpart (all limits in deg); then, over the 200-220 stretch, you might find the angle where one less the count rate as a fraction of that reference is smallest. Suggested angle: 201 deg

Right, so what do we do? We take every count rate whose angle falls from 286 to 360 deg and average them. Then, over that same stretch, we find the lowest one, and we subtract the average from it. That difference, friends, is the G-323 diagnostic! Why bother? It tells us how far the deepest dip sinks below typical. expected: -1.73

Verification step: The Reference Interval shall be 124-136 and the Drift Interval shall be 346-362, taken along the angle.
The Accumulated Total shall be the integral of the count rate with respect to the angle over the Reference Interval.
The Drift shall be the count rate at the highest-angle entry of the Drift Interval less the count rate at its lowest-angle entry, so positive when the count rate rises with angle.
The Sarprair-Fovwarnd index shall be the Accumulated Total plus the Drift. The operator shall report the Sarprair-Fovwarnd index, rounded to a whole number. 38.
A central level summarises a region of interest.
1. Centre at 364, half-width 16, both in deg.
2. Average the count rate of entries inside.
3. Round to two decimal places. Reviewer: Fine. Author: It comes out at 3.84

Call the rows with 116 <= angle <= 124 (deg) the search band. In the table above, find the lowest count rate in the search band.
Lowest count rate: 3.24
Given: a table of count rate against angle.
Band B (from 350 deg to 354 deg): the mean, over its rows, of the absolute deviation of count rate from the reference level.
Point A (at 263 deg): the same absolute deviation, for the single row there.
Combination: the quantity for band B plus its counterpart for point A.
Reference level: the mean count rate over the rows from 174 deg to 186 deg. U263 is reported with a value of 0.89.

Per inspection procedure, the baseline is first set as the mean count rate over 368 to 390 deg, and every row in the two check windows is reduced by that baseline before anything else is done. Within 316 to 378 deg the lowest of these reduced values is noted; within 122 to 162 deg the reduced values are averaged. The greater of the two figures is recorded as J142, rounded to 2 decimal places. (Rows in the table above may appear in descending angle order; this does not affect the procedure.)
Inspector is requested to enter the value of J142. -0.34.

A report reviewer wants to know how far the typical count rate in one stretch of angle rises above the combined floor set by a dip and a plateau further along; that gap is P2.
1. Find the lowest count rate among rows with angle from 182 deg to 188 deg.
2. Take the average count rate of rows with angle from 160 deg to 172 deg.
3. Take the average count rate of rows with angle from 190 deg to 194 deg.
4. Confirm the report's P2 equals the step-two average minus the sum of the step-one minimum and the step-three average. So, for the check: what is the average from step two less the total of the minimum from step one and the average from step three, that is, -3.0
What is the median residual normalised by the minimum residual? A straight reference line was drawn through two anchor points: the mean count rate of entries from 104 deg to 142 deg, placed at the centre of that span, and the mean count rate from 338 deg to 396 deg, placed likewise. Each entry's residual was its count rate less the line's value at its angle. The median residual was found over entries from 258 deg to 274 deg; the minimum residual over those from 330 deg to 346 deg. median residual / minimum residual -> -1.0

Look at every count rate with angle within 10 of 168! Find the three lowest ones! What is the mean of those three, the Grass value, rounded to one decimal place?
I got 2.9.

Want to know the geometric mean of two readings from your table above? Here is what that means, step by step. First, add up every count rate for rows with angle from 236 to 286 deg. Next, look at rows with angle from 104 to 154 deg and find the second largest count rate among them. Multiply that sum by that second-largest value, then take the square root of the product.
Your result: 16.7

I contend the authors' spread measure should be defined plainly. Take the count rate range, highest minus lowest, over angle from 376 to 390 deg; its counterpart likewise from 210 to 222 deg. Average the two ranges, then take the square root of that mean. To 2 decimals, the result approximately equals 0.73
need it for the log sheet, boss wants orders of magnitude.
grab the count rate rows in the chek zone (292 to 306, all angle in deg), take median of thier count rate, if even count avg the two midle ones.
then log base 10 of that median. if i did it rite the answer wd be 0.47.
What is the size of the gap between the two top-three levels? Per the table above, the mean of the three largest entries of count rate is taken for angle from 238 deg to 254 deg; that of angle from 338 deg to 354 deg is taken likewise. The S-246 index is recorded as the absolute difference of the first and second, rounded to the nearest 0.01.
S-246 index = 0.24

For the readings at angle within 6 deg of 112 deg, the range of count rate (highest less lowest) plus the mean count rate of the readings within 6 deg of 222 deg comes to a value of 3.90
